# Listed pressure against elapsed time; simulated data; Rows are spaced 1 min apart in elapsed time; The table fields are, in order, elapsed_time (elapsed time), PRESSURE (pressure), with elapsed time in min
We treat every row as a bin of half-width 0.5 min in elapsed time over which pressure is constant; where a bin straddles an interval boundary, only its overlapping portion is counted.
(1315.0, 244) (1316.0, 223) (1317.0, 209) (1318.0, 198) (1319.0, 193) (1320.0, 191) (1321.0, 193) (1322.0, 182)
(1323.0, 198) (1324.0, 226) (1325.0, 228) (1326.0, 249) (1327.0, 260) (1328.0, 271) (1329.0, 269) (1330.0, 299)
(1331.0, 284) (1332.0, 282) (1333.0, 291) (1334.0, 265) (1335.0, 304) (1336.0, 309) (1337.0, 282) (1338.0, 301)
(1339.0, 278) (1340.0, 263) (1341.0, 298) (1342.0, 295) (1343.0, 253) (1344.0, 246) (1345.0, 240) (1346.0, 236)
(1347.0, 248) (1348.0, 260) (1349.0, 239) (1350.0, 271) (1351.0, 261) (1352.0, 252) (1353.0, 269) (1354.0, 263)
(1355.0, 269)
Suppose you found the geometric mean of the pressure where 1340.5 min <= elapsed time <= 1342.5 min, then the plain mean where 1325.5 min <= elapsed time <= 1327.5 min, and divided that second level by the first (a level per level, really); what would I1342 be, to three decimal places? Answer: 0.858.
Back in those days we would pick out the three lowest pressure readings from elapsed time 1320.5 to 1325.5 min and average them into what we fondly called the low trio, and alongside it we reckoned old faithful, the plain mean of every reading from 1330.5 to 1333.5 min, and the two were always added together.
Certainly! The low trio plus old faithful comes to 477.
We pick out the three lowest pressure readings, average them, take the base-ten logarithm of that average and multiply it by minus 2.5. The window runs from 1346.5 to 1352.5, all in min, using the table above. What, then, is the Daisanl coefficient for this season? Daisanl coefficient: -5.98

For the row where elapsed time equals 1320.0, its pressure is 191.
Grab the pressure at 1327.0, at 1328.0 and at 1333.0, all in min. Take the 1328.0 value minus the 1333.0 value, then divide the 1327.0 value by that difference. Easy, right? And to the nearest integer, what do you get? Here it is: -13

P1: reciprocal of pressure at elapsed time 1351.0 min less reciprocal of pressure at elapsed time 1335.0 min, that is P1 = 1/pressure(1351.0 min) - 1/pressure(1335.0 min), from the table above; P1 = 0.0005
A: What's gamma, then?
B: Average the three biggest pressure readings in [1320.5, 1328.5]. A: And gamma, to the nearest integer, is 260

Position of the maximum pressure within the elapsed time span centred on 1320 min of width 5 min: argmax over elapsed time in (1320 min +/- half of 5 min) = 1318.0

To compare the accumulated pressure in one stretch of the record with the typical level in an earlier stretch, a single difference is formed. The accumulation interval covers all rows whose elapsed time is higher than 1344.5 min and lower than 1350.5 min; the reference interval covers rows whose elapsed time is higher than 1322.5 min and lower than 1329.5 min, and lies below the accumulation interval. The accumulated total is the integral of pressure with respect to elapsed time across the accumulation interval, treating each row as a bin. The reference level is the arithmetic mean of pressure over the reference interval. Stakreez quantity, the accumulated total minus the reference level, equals 1251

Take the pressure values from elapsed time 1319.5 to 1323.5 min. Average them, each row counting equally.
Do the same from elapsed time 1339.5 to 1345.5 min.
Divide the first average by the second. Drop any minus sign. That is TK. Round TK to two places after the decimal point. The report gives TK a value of 0.72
